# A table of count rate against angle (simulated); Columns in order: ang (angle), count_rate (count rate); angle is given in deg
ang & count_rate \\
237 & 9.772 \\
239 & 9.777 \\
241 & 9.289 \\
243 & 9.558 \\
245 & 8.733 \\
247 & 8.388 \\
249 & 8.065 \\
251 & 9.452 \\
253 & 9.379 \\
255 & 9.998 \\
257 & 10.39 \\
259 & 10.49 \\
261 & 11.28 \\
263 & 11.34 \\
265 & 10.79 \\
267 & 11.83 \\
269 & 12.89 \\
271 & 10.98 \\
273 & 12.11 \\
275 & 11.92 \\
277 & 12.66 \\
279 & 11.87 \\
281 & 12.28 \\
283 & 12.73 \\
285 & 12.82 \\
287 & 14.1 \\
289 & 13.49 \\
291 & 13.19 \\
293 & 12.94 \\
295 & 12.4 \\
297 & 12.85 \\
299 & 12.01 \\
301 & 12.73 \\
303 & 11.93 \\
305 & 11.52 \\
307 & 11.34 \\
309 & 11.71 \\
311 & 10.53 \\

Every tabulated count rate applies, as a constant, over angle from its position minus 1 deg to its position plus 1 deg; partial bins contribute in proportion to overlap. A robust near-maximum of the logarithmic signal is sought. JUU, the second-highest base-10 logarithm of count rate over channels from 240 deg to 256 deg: 0.98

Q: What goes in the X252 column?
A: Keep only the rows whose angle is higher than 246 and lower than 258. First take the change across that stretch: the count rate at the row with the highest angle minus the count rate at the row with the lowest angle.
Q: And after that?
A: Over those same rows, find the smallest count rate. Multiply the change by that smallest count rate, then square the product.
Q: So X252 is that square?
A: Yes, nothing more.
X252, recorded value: 261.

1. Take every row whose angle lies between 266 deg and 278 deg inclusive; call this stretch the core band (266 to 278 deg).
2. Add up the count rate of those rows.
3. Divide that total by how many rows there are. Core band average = 12.1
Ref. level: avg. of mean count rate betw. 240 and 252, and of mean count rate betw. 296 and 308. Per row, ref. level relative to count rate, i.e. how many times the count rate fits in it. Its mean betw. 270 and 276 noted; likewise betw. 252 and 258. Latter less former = 0.16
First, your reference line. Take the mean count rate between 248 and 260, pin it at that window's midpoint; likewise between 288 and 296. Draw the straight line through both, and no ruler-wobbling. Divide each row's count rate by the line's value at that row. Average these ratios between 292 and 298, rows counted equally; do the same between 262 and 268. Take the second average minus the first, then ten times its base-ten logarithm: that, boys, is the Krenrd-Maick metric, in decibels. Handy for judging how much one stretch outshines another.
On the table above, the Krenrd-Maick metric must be -9.7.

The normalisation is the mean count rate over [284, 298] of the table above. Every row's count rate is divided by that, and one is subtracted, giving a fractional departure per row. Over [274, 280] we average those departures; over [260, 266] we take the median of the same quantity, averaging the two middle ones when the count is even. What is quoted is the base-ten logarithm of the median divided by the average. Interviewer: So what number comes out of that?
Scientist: 0.28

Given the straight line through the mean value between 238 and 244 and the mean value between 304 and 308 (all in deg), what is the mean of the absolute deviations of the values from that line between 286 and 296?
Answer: 2.23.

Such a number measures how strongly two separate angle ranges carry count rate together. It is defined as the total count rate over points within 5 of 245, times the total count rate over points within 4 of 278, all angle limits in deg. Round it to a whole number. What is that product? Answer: 2146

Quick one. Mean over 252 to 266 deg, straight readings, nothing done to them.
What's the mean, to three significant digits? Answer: 10.5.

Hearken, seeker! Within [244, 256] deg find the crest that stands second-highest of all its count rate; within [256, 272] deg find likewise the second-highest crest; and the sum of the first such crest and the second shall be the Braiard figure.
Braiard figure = 21.3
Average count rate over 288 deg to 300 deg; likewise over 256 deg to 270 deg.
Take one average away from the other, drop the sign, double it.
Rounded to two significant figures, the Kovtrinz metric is 3.1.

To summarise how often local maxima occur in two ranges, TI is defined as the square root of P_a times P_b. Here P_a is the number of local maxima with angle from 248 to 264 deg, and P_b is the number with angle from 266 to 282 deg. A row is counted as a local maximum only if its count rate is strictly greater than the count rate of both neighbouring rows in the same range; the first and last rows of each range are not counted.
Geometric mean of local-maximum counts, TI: 1.7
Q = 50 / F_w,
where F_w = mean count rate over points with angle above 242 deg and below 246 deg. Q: 5.5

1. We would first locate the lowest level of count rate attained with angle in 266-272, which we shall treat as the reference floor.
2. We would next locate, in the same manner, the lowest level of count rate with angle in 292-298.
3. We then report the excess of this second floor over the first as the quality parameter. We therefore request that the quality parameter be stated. 1.42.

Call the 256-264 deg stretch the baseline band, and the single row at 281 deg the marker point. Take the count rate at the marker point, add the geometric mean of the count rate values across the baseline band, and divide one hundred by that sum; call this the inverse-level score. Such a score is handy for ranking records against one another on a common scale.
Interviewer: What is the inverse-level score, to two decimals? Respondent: 4.32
